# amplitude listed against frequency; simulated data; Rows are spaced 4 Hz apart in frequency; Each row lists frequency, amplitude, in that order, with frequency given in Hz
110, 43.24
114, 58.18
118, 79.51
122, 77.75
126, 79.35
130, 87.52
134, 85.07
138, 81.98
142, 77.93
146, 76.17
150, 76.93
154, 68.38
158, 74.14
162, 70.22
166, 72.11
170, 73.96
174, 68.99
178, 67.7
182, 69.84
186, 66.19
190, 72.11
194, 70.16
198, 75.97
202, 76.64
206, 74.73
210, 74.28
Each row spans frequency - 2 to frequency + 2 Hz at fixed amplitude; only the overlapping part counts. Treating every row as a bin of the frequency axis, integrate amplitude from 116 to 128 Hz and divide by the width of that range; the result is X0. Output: 78.9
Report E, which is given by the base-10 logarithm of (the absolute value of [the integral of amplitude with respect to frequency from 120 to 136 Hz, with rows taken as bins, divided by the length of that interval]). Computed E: 1.92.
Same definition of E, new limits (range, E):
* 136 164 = 1.88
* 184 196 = 1.84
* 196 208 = 1.88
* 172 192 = 1.84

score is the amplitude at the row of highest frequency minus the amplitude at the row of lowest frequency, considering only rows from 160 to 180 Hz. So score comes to -2.5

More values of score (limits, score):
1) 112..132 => 29.3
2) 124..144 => -1.4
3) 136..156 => -13.6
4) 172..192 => 3.1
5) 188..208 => 2.6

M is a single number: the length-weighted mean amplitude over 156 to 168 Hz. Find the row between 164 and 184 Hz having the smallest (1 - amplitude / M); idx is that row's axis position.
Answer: 170 Hz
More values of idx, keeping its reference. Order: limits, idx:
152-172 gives 158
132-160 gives 134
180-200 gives 198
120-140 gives 130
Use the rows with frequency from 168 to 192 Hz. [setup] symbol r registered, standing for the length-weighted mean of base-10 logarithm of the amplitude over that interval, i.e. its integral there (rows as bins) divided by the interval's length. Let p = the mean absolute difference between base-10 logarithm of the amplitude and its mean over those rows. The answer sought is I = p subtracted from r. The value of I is 1.83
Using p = 0.013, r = 1.844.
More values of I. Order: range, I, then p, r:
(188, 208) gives 1.86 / 0.013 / 1.869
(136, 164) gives 1.85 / 0.021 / 1.875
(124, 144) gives 1.90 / 0.016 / 1.915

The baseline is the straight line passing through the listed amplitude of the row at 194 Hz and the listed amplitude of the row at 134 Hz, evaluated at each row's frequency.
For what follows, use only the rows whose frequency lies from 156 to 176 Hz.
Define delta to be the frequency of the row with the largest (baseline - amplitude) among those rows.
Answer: 162 Hz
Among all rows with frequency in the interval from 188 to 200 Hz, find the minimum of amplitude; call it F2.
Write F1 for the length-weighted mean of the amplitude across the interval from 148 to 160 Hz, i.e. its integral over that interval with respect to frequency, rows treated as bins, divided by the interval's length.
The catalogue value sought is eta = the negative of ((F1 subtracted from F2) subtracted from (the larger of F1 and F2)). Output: -76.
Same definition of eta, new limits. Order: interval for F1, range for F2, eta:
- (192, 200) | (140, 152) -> -73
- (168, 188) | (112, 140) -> -80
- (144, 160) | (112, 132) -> -90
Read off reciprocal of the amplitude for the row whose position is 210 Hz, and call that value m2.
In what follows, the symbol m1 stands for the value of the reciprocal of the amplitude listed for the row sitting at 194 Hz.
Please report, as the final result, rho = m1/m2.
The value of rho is 1.06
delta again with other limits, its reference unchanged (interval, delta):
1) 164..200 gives 178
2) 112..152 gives 114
